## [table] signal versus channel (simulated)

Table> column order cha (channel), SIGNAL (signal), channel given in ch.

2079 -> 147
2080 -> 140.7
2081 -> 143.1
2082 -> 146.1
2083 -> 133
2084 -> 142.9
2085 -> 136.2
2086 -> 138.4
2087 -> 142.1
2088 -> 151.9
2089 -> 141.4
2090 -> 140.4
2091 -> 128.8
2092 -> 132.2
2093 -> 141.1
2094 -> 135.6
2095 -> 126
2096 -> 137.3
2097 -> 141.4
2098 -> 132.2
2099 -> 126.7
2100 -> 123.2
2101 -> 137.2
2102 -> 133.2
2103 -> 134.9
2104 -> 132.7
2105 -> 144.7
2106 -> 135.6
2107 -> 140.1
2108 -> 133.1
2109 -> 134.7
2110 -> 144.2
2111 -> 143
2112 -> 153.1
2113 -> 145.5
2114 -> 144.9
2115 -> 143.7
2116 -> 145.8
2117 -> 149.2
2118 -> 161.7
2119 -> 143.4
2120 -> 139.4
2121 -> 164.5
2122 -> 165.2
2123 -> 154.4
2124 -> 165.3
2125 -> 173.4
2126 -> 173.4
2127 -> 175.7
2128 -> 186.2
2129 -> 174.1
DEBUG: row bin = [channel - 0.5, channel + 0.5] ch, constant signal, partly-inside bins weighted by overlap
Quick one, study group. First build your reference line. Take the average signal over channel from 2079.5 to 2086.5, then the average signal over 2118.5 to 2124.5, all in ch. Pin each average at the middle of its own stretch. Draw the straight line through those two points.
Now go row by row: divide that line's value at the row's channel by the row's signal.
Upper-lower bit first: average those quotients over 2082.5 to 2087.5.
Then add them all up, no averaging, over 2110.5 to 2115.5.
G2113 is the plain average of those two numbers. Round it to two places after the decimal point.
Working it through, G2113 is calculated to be 3.11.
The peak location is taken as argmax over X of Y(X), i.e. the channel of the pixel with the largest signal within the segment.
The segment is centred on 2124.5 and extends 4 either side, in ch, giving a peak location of 2128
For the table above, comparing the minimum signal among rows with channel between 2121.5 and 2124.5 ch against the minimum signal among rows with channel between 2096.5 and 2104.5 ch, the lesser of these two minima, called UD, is 123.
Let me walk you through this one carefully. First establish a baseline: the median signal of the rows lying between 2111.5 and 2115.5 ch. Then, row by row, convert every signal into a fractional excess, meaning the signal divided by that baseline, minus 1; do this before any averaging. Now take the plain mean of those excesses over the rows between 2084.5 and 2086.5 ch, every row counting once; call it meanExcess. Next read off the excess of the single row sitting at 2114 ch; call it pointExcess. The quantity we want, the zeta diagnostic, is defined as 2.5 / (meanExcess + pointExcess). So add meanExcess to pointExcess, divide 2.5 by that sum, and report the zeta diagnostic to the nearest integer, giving -44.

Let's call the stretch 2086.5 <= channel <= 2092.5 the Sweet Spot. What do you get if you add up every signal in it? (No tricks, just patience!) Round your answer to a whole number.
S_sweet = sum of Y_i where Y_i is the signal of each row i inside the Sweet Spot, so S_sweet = 837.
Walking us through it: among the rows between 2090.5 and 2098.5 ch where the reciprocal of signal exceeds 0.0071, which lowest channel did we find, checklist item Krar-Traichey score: 2091 ch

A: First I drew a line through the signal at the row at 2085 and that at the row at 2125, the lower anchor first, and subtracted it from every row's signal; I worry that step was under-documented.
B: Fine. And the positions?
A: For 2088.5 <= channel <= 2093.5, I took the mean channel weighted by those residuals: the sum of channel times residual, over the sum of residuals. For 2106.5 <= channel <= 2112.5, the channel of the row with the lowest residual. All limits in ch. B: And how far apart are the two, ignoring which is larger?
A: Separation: 16.3 ch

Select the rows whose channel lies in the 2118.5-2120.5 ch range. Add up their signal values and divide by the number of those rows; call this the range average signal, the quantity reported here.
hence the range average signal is 141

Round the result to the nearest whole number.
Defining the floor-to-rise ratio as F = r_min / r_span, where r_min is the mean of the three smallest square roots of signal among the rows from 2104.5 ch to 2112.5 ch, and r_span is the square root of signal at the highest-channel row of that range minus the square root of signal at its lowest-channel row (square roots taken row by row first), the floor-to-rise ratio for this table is 34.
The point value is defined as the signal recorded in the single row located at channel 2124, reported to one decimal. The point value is 165.3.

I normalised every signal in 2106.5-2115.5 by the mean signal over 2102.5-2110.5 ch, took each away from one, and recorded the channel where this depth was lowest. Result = 2112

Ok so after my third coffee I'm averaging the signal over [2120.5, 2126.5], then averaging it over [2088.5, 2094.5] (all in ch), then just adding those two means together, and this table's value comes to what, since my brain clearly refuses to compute 303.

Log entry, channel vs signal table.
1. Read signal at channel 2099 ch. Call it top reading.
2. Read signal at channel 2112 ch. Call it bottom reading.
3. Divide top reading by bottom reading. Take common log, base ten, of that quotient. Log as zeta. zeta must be -0.082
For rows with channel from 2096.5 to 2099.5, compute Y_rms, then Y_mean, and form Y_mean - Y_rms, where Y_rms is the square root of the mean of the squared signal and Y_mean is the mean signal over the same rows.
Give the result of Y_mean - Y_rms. -0.14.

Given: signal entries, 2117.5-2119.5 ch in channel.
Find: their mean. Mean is 153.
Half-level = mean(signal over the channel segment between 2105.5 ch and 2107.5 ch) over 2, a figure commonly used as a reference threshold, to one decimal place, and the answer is 68.9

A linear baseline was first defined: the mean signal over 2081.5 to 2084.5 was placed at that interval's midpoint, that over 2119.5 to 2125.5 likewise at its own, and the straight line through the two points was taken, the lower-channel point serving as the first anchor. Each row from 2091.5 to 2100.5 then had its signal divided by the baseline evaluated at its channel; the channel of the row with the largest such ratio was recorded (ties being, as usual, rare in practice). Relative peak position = 2093 ch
